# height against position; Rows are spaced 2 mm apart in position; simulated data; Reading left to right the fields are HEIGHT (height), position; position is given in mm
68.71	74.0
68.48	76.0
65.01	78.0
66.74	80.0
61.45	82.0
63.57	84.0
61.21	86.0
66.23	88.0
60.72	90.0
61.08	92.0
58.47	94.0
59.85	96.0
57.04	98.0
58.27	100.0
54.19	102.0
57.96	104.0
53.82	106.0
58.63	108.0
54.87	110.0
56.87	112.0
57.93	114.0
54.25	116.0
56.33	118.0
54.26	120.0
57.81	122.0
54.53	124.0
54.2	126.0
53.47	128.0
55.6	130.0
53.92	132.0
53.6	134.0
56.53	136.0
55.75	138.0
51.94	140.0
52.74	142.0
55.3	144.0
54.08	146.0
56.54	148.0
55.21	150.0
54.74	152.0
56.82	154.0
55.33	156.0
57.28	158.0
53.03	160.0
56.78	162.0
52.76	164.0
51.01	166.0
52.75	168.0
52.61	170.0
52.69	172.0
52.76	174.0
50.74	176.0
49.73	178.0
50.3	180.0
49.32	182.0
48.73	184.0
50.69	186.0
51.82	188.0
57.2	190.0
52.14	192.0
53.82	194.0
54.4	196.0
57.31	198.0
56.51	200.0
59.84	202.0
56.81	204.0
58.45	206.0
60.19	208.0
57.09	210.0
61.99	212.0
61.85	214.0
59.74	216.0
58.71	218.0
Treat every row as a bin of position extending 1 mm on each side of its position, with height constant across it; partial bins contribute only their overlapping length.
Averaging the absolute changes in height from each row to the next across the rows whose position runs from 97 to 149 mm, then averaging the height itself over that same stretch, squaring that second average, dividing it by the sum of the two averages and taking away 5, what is 48.1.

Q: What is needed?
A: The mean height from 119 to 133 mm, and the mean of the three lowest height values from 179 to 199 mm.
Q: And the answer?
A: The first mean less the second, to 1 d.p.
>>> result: 5.4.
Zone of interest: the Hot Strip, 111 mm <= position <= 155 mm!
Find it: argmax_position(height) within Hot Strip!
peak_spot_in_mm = 114.0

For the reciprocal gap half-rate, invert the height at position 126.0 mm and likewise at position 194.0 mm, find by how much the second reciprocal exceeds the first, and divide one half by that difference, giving 3838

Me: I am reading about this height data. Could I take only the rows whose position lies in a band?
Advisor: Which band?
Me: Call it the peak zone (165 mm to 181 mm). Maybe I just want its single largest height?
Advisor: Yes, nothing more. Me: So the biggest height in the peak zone 52.76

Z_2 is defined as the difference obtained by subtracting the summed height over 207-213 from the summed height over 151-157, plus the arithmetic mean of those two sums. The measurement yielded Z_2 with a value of 161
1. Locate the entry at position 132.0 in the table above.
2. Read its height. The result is 53.92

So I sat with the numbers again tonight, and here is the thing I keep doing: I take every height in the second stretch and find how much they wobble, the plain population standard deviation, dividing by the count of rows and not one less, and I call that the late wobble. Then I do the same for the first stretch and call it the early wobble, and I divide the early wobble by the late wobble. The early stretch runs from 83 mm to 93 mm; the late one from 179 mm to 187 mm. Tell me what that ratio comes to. 2.7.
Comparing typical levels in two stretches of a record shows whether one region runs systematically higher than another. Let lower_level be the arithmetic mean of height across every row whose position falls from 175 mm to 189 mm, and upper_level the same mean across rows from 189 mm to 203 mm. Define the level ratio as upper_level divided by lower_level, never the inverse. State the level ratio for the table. 1.11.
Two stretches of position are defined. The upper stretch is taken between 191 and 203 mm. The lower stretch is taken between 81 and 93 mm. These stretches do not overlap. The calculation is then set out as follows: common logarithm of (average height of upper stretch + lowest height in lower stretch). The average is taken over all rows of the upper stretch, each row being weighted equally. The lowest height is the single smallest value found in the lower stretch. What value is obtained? 2.066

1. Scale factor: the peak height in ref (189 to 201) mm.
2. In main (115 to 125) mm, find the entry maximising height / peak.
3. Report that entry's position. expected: 122.0 mm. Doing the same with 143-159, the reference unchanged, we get 158.0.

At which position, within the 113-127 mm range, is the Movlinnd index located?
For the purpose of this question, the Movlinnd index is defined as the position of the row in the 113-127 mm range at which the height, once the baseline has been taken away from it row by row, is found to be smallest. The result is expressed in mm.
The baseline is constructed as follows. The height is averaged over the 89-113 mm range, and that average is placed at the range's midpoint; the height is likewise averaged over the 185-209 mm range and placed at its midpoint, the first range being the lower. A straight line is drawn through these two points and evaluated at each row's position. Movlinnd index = 116.0 mm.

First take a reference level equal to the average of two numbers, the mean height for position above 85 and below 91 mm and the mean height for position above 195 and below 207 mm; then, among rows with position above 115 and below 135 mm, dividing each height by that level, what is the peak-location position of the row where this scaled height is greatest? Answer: 122.0 mm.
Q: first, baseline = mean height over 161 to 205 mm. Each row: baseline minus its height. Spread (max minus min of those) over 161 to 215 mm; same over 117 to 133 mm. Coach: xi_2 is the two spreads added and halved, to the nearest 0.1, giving 8.8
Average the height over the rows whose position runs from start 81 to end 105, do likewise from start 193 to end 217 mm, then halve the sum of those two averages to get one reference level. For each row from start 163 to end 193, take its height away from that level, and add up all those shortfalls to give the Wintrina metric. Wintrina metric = 111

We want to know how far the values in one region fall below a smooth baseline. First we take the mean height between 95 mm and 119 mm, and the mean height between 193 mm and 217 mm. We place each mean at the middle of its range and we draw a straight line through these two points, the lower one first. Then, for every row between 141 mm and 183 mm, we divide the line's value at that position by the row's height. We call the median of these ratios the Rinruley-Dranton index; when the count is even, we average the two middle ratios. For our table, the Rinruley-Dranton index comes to 1.08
